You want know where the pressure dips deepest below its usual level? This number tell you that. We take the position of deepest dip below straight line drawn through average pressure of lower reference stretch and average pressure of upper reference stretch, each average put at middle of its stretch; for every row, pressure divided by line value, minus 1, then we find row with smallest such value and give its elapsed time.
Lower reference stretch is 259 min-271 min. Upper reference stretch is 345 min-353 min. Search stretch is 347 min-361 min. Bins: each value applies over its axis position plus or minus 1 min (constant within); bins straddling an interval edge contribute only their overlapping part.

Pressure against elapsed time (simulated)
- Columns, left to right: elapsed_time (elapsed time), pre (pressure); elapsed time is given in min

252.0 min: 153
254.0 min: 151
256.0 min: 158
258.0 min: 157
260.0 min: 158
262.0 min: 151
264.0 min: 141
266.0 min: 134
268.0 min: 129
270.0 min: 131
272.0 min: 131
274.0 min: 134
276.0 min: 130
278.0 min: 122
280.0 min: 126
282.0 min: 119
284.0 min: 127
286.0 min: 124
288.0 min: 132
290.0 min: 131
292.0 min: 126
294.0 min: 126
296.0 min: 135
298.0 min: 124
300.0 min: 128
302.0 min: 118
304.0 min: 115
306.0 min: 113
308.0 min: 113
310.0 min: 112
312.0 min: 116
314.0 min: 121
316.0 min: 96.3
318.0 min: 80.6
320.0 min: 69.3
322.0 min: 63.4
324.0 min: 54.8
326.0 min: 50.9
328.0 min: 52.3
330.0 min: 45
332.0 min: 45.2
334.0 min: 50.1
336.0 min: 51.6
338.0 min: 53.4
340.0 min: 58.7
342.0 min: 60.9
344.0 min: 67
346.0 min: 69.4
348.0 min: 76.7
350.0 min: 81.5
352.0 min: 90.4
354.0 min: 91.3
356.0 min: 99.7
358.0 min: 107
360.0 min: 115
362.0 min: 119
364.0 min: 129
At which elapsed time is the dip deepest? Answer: 348.0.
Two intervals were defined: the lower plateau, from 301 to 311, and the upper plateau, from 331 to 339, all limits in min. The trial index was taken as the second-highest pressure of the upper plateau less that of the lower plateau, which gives -63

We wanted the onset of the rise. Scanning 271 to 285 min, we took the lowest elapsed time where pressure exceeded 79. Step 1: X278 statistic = 272.0 min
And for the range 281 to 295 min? 282.0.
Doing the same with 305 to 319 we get 306.0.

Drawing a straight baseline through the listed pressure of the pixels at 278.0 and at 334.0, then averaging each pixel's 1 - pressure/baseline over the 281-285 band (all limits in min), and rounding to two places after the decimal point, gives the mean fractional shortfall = -0.06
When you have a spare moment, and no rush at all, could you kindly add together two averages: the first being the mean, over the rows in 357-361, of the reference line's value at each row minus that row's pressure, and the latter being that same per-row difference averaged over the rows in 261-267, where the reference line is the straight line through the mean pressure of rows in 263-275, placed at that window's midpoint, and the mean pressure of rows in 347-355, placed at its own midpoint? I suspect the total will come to -36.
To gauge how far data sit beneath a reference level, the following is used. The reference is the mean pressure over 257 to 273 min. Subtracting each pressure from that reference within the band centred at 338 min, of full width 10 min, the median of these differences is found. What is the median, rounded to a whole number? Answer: 88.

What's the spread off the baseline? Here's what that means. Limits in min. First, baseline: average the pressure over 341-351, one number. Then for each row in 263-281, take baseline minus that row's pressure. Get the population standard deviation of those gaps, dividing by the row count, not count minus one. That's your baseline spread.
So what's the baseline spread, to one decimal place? 5.0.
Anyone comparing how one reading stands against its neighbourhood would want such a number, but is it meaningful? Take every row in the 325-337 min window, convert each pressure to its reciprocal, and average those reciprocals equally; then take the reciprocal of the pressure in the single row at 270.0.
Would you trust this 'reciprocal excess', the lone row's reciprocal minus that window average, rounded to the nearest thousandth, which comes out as -0.013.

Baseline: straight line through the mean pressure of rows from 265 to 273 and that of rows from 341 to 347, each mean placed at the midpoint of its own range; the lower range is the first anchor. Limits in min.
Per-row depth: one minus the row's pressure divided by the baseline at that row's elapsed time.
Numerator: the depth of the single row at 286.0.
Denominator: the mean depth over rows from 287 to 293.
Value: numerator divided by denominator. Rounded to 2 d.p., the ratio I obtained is 0.44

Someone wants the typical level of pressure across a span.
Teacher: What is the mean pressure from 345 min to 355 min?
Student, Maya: 82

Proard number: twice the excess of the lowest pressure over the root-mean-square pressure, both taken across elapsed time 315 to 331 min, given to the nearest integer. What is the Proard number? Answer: -42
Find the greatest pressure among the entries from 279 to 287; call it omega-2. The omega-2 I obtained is 127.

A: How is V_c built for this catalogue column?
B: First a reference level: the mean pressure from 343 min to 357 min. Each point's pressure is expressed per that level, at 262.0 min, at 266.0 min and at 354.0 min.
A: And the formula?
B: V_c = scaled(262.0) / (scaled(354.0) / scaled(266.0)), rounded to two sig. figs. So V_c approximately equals 2.7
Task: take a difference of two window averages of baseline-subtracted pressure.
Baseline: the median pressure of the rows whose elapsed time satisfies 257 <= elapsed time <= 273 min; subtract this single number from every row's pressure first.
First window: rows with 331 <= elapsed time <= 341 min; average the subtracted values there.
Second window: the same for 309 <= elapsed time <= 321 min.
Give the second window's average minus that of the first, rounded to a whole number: 47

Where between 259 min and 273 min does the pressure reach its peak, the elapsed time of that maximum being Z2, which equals 260.0 min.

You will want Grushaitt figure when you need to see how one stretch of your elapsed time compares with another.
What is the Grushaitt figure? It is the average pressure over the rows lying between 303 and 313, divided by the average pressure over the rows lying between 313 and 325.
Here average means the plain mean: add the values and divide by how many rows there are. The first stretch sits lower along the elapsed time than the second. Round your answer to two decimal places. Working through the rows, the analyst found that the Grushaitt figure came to 1.41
